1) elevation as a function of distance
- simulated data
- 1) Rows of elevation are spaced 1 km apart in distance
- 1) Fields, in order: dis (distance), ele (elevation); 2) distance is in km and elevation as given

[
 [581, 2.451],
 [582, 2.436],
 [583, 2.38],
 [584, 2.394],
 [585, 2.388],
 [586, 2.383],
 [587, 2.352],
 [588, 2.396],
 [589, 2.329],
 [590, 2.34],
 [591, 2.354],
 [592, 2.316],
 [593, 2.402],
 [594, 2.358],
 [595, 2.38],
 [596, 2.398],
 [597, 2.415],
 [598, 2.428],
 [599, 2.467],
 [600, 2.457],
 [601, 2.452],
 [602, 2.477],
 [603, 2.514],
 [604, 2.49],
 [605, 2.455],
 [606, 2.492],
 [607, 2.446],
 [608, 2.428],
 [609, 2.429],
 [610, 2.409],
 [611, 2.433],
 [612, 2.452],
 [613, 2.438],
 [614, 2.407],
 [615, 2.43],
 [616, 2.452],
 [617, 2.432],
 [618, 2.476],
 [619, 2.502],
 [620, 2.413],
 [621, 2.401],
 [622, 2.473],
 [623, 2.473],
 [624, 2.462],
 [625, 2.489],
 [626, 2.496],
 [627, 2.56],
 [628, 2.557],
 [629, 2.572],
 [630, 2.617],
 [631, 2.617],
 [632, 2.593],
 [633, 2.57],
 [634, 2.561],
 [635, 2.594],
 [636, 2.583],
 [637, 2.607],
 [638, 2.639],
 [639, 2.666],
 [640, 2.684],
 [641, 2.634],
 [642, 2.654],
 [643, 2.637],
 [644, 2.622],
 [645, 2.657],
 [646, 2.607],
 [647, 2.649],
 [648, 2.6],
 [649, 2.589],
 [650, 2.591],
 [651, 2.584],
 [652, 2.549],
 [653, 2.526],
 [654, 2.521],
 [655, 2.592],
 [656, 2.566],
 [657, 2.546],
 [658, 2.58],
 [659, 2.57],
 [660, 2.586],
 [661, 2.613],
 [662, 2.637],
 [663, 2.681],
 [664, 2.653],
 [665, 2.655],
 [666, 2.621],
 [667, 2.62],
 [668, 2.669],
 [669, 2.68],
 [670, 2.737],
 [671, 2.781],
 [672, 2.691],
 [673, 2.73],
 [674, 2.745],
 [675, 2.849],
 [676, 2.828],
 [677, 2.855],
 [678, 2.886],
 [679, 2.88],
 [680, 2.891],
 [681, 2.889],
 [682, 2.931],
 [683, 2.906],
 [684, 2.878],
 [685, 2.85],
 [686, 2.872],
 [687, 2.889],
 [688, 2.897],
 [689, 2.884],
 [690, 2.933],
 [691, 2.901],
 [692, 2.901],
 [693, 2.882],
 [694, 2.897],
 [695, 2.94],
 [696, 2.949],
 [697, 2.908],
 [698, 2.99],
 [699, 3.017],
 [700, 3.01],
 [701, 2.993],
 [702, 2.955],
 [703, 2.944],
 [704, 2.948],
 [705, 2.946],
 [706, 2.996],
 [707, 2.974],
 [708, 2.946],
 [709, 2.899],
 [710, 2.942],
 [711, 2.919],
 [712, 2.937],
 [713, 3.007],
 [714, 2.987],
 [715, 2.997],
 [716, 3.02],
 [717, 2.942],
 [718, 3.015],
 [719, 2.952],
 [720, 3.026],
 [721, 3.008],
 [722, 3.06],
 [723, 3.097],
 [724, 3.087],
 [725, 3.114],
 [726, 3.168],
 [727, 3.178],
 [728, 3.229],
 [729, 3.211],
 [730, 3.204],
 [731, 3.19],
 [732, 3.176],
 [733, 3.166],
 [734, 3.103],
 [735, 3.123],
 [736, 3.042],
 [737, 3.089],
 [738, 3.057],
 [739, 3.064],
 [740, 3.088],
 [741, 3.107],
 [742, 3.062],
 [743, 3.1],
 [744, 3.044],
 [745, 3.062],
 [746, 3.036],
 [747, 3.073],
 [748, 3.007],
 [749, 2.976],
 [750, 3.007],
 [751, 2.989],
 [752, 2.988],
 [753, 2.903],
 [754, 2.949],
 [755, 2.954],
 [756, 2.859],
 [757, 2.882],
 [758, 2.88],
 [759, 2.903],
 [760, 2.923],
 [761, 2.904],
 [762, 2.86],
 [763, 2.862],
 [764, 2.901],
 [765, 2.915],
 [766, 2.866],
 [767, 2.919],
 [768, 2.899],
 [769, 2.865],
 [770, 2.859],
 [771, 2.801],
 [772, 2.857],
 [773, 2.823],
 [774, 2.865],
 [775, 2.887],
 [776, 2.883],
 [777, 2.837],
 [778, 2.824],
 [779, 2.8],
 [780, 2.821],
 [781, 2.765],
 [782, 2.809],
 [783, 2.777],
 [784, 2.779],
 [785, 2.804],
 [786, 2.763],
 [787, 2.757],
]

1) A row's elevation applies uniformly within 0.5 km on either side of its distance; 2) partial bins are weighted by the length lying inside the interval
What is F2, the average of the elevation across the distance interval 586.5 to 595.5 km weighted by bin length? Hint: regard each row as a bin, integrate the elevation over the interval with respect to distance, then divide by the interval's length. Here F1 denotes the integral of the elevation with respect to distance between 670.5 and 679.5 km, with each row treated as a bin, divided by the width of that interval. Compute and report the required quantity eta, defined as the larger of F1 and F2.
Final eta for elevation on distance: 2.8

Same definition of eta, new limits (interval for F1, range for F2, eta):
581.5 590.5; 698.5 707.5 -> 3.0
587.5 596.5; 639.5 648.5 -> 2.6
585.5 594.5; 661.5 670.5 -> 2.7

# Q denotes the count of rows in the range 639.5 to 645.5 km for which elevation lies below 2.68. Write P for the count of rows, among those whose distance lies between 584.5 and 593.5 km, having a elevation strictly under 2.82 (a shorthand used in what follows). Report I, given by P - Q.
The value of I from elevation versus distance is 4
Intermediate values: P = 9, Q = 5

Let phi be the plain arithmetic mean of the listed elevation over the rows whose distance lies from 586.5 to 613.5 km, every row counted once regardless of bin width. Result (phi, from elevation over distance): 2.42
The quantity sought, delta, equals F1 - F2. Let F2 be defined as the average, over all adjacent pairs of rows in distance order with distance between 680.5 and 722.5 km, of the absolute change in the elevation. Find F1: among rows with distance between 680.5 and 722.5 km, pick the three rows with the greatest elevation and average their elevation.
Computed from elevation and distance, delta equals 3.00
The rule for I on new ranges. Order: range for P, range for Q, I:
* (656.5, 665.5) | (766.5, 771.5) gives 9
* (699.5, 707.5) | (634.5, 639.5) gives -5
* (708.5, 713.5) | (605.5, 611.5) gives -6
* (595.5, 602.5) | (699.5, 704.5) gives 7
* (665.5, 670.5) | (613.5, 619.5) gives -1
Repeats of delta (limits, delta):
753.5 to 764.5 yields 2.91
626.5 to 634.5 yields 2.59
